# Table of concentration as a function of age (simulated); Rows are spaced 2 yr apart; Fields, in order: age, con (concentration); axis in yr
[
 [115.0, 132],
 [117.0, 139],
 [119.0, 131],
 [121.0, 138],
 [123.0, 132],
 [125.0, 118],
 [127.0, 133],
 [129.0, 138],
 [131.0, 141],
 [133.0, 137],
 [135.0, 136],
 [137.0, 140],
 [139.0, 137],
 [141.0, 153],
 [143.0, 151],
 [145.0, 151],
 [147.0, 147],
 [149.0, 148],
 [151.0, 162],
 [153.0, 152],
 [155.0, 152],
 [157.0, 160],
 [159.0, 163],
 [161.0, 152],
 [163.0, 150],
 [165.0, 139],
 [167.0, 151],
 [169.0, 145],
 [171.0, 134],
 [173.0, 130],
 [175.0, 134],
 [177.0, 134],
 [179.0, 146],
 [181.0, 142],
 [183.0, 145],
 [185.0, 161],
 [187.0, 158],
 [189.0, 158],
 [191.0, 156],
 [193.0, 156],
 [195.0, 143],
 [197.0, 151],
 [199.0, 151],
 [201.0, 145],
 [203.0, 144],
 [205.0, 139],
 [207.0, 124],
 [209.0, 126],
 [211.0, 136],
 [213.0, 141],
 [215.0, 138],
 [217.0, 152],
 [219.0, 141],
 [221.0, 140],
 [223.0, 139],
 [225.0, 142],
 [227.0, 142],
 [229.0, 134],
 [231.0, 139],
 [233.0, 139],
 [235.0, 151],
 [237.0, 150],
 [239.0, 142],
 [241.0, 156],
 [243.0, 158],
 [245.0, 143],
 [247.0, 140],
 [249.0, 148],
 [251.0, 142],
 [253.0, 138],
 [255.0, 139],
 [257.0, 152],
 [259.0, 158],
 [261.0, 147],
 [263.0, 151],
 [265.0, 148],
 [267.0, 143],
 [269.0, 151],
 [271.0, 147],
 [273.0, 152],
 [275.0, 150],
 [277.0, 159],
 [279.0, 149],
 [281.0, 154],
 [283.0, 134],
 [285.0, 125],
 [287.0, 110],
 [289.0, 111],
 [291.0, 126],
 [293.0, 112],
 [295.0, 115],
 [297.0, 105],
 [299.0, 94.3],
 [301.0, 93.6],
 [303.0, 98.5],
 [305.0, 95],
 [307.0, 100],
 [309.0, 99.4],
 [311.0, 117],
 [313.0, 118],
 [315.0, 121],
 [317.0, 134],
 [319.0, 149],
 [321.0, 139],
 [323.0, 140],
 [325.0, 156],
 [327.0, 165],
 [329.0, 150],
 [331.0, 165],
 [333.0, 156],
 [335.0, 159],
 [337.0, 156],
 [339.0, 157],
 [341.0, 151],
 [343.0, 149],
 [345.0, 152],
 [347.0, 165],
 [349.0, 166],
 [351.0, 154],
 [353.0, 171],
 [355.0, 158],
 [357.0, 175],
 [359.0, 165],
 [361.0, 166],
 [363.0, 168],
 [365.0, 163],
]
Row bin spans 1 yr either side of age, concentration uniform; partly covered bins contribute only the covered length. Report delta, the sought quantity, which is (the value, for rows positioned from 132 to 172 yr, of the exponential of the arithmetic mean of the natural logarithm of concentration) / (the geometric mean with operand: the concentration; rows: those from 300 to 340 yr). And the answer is 1.13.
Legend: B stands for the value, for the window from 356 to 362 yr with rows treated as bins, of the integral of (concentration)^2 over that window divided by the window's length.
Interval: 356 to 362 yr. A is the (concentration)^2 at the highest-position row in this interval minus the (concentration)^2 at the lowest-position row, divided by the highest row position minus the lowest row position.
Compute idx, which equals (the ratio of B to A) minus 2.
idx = -39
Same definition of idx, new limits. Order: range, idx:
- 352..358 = 80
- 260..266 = 298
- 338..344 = -40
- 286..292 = 12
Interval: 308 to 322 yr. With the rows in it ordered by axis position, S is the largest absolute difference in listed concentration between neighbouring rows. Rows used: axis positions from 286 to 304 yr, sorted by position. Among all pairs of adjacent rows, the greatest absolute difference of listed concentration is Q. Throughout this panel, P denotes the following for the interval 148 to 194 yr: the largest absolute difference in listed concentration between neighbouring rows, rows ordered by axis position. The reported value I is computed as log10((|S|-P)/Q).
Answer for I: -0.97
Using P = 16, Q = 15.0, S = 17.6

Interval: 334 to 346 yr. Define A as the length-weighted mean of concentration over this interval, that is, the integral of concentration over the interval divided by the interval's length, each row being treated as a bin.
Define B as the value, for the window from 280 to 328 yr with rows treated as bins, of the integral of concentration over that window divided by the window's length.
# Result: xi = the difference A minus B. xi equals 33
